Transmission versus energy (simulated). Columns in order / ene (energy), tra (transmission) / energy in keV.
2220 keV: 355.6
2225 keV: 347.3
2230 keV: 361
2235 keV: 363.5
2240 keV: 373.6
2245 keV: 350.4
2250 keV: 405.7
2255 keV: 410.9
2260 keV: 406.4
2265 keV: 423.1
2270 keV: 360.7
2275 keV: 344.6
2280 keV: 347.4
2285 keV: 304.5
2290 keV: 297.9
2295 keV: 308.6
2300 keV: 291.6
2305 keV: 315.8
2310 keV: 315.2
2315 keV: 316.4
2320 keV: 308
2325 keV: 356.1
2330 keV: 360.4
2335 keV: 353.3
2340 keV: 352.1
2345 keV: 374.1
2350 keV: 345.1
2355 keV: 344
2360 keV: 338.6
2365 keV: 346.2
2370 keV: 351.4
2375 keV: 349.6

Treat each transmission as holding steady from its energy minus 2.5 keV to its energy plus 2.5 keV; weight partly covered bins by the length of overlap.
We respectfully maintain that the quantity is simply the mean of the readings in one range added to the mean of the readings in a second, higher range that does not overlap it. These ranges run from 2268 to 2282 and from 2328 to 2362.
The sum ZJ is 703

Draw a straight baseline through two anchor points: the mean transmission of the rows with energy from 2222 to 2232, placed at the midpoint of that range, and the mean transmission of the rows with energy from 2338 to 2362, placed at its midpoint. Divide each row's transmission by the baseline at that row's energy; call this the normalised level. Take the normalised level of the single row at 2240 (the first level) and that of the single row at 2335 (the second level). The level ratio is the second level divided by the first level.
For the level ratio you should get 1.0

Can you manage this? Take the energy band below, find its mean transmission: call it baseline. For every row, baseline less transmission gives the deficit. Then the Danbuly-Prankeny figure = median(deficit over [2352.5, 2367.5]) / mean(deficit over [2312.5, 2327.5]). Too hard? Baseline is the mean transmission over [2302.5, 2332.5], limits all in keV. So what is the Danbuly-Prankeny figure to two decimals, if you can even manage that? -8.45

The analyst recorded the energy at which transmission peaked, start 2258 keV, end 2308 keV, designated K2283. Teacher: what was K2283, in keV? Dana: 2265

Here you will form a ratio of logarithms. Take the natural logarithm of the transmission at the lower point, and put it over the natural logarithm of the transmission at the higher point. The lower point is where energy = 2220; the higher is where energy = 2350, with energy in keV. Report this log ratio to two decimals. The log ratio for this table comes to 1.01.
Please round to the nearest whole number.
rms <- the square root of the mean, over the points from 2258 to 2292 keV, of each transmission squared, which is 358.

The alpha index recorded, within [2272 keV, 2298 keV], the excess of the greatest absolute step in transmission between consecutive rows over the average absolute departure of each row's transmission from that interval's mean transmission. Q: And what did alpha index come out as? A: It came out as 23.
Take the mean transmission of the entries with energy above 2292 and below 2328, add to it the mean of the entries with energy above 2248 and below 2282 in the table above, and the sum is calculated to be 702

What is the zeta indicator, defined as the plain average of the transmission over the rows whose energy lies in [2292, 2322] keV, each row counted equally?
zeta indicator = 309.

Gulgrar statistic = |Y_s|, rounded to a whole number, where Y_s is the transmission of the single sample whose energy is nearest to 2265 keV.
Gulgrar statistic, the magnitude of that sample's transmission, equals 423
